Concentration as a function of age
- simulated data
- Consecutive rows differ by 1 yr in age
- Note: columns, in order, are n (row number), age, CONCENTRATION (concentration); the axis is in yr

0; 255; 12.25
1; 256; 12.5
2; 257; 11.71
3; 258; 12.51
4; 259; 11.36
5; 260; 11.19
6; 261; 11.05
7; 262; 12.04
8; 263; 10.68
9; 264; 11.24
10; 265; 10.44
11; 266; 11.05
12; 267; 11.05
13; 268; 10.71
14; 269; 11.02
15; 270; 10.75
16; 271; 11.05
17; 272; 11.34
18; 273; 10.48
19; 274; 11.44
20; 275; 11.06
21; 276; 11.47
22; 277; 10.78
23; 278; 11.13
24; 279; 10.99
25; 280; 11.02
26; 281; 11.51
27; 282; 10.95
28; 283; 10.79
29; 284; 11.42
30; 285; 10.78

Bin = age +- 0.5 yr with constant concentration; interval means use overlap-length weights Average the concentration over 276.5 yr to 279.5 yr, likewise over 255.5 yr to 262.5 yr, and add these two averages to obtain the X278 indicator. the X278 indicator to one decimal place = 22.7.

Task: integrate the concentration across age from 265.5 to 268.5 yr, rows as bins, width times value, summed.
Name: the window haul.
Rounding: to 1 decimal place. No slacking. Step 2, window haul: 32.8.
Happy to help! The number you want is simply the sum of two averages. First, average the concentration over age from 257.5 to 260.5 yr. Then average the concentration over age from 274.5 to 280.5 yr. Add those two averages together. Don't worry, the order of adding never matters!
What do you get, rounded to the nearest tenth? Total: 22.8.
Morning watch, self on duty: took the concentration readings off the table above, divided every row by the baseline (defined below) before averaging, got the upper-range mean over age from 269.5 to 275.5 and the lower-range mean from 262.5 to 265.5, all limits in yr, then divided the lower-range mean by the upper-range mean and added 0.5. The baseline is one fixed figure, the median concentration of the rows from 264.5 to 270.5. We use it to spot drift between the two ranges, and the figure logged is 1.479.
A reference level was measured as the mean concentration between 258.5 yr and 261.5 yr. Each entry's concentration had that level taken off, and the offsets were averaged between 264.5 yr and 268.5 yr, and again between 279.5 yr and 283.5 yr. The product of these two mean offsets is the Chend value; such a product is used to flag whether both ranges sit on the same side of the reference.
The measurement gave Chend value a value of 0.051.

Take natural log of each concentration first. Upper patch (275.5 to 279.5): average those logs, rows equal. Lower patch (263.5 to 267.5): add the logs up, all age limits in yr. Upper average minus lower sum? -7.16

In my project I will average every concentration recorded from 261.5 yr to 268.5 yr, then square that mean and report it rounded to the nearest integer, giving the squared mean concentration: 122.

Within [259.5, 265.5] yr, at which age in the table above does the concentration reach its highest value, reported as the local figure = 262 yr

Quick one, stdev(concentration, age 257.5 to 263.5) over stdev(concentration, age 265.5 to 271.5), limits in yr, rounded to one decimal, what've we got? 4.2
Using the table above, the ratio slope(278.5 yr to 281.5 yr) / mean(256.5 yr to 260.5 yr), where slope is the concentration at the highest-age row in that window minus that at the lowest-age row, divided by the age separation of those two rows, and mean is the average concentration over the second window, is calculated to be 0.022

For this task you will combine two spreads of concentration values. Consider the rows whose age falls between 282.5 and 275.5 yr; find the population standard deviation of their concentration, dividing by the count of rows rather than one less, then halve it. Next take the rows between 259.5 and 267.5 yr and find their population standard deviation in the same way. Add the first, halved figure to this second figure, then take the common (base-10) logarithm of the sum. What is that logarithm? -0.25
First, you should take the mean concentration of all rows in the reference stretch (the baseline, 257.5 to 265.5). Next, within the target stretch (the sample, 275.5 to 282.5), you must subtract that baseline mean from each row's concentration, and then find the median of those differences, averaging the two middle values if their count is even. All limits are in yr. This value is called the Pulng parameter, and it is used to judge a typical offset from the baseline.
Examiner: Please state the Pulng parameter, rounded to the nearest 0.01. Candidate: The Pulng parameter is -0.29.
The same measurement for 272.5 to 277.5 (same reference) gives -0.25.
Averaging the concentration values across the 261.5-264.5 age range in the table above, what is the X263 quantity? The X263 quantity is 11.3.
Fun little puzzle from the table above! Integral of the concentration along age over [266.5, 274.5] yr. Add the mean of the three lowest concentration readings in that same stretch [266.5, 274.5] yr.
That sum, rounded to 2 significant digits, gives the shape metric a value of 98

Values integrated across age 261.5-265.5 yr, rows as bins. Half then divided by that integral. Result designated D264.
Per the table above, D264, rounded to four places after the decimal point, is 0.0113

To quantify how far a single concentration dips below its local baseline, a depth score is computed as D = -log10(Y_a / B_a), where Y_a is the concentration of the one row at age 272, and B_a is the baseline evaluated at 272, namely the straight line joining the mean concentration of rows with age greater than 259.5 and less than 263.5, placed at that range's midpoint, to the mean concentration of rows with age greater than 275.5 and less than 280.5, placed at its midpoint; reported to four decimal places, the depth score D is -0.0078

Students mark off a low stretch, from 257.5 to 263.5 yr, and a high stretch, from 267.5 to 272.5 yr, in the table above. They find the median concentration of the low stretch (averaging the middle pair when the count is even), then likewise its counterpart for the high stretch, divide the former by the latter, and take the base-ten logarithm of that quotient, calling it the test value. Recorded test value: 0.0099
